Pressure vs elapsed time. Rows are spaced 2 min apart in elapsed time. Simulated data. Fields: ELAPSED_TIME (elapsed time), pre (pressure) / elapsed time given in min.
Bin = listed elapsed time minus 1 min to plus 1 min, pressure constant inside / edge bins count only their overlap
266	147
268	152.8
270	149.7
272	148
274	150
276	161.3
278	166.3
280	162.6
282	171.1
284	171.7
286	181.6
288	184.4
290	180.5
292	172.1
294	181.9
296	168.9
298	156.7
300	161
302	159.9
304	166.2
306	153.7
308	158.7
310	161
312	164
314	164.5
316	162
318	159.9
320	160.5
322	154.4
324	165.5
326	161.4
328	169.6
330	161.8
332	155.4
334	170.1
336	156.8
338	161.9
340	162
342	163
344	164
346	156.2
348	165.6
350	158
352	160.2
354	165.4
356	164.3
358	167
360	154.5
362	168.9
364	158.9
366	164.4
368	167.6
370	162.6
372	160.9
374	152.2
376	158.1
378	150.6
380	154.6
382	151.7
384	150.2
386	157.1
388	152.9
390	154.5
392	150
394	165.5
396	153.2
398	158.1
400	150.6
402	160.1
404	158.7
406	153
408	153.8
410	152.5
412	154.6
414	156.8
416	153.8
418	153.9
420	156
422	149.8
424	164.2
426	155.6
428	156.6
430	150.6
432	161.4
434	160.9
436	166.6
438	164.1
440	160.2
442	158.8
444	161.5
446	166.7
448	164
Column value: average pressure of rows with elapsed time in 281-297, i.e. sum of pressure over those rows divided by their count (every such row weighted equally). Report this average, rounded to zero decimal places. 177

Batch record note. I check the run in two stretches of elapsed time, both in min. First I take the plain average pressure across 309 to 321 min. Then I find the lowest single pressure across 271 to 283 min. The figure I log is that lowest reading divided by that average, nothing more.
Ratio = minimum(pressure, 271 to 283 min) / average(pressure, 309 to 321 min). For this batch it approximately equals 0.91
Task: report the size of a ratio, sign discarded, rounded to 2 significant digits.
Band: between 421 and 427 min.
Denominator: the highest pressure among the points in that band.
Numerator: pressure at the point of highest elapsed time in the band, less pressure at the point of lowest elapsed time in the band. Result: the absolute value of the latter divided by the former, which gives 0.035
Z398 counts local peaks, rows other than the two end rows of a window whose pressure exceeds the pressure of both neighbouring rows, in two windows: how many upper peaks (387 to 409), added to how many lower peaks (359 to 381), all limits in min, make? 7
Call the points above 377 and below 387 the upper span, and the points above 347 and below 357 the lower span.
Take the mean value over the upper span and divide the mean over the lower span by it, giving 1.06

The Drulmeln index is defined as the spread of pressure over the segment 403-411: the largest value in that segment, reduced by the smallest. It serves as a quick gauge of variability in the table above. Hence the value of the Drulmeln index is 6.2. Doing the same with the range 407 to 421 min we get 4.3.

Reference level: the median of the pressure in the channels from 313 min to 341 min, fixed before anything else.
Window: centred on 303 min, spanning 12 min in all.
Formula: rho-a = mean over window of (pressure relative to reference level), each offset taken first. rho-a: -2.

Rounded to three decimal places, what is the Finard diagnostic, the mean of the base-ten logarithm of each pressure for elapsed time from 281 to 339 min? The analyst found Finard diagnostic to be 2.218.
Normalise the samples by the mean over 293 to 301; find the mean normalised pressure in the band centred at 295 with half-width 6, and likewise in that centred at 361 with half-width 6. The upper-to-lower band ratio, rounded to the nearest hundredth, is 0.96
